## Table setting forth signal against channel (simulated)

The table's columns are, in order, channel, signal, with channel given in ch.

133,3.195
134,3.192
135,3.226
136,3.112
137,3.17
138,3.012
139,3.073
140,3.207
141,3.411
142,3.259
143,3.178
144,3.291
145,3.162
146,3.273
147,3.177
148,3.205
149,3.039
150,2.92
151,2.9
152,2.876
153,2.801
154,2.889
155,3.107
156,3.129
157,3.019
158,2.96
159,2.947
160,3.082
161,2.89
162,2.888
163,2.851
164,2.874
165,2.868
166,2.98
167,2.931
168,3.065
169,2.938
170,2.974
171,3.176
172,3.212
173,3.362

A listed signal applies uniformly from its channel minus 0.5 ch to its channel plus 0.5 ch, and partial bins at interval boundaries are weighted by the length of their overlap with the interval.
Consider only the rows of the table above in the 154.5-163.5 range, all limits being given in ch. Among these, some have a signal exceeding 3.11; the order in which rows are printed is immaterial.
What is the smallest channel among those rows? 156 ch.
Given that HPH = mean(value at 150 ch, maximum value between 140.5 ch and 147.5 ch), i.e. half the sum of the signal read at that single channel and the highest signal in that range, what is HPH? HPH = 3.17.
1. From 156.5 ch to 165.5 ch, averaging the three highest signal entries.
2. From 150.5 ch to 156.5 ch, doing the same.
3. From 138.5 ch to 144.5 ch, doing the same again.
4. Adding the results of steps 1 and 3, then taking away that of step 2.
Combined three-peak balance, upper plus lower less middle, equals 3.30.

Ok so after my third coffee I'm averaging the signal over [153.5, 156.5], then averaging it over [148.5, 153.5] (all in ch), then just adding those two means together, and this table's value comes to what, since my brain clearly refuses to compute 5.95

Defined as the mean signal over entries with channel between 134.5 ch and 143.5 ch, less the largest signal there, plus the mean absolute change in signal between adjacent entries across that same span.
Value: -0.11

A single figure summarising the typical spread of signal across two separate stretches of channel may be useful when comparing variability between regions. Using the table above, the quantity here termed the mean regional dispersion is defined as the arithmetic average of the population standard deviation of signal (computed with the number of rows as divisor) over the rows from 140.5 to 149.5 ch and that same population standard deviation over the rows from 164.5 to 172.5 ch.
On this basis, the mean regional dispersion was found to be 0.106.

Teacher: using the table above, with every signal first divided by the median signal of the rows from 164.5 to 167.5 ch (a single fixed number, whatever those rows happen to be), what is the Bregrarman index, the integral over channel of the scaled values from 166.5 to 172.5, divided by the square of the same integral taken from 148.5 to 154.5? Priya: 0.18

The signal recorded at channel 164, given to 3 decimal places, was 2.874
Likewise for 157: 3.019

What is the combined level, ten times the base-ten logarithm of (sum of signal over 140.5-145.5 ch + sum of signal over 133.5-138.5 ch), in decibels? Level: 15.1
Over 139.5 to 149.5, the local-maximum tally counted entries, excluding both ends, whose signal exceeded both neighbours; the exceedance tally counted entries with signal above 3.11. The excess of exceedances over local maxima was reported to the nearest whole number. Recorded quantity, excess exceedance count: 5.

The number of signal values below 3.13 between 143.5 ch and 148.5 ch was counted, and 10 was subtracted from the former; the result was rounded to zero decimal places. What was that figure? -10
